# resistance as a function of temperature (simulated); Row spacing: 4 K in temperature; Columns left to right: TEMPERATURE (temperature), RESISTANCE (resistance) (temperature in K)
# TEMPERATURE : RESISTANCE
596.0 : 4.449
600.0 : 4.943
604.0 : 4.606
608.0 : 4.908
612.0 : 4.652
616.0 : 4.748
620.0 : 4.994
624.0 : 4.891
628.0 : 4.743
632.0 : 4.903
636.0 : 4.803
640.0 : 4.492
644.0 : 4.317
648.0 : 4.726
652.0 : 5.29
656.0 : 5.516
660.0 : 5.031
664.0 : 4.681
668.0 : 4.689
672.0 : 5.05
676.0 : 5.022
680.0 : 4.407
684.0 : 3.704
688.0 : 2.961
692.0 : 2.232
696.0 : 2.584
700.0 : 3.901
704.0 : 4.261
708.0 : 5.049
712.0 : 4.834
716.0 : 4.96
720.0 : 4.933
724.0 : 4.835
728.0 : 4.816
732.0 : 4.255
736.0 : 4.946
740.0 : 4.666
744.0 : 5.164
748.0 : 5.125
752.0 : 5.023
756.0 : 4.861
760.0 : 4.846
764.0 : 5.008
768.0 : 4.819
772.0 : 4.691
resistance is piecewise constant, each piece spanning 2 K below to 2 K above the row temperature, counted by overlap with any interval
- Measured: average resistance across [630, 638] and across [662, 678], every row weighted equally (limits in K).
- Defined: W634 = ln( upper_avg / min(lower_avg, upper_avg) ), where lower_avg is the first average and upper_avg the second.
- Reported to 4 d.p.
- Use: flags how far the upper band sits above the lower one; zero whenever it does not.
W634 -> 0.0015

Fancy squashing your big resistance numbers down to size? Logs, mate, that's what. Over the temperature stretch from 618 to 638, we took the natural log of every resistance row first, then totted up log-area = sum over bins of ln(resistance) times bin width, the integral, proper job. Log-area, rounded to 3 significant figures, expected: 31.6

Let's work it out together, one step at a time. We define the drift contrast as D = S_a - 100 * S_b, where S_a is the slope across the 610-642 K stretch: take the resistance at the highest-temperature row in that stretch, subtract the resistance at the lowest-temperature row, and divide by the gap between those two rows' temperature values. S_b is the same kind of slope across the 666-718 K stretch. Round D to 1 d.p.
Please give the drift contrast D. -0.6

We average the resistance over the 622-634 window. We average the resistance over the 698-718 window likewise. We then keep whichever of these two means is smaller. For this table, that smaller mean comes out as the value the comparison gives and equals 4.60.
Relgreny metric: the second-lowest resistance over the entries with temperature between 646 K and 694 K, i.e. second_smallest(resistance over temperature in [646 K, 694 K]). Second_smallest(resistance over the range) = 2.961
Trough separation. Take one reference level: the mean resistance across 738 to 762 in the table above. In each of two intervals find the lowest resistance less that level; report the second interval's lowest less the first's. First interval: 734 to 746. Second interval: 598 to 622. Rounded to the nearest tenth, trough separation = -0.1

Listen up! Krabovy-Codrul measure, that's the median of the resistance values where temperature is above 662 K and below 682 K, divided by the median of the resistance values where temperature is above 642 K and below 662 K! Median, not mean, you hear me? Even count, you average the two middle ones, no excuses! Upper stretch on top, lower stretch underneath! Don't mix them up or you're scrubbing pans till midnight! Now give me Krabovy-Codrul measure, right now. 0.93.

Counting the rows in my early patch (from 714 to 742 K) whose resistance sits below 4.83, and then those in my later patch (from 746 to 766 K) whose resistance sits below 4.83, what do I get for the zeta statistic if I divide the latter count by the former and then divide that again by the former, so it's 0.0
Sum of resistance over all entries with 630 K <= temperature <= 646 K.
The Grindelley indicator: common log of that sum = 1.27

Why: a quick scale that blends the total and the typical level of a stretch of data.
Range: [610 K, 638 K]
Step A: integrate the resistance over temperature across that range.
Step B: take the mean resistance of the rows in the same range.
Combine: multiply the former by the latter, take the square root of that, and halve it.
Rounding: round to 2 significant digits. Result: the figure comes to 13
